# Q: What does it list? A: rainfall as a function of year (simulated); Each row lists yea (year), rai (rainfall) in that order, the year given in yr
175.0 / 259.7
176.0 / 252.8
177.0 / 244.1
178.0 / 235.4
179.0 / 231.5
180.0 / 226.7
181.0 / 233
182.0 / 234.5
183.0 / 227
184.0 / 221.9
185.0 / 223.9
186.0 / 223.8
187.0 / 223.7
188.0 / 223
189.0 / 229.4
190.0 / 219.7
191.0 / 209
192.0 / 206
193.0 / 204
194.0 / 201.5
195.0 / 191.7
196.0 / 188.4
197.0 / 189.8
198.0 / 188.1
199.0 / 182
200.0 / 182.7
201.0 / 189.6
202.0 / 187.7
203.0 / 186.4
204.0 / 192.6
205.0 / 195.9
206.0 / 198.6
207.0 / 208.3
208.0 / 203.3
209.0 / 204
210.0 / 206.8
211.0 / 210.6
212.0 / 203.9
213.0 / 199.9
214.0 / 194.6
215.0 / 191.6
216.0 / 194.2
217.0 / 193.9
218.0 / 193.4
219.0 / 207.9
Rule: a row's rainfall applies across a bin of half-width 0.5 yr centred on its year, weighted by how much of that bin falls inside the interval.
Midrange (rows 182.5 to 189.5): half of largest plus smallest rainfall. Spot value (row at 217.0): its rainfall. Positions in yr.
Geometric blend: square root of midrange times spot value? 209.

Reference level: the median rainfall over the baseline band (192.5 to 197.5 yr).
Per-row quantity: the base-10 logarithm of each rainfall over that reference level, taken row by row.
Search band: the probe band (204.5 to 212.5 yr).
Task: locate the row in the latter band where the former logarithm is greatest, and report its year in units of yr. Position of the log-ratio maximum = 211.0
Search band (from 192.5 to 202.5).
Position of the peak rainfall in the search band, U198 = 193.0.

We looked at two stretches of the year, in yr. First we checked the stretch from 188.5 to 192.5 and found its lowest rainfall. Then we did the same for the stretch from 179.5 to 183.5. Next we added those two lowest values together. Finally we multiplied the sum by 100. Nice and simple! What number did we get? 43270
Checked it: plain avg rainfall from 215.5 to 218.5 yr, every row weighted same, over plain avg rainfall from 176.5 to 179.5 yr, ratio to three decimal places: 0.818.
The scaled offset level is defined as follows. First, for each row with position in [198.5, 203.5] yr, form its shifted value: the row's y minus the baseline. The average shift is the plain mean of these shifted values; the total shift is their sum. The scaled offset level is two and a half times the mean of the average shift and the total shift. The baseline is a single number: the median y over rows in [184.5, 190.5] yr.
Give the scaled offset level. -286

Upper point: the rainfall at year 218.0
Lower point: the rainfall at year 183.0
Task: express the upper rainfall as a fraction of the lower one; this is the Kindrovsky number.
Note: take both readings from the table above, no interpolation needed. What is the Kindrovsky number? 0.85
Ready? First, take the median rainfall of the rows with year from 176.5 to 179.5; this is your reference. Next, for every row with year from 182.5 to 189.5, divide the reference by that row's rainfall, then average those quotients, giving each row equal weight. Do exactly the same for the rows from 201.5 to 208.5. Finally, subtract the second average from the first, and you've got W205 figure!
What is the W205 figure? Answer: -0.15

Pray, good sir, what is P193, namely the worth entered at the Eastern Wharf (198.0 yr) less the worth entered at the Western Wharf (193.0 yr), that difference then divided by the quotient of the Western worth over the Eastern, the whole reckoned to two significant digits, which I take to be -15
